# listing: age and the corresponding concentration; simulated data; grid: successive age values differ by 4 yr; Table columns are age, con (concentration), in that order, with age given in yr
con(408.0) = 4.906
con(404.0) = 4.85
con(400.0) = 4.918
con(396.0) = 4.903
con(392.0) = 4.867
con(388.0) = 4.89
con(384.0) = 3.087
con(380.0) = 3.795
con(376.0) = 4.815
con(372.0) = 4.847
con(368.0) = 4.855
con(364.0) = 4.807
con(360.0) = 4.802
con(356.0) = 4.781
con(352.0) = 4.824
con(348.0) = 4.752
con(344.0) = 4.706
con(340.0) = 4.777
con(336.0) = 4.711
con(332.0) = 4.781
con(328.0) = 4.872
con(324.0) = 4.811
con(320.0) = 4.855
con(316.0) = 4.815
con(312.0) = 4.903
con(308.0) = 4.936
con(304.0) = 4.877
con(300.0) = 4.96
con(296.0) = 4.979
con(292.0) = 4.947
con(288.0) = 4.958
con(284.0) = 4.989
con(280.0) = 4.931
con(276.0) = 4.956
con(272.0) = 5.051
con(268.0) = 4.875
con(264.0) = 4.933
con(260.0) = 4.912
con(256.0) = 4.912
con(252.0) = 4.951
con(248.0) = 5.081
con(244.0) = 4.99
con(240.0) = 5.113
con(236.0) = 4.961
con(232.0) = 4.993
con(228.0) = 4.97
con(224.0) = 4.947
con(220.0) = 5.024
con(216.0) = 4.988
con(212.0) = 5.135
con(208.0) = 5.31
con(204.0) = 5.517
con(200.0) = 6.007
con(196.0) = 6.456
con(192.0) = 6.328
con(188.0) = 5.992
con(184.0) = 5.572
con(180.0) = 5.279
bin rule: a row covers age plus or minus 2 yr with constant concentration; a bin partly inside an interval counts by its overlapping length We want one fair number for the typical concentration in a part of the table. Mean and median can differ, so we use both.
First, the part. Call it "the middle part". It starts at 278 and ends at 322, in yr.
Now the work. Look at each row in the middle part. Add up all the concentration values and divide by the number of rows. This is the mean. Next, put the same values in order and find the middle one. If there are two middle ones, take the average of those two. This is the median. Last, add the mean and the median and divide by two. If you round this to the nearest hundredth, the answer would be 4.93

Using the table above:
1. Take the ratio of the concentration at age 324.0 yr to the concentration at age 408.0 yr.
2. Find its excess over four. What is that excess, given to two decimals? -3.02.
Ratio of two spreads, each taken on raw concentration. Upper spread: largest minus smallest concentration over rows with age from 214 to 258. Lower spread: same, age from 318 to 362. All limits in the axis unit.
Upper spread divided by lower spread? 1.2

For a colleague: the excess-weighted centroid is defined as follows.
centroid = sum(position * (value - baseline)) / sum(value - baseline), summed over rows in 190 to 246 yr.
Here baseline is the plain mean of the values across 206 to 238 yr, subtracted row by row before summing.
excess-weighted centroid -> 195.2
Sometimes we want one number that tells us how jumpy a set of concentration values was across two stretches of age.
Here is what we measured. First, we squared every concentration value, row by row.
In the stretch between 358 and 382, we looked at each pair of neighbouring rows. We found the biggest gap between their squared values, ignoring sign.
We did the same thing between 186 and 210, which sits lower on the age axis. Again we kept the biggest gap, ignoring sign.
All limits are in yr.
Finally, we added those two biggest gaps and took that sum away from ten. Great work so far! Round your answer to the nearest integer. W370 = -4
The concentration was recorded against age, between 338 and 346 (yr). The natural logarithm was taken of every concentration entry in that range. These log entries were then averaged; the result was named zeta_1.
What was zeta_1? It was 1.56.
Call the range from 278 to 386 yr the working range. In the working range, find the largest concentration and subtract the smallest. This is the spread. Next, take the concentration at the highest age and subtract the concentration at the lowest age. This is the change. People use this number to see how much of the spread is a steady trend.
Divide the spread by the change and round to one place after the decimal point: -1.0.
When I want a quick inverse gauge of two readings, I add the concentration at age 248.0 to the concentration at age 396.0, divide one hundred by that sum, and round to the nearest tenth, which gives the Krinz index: 10.0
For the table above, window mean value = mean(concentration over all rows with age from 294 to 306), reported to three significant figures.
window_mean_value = 4.94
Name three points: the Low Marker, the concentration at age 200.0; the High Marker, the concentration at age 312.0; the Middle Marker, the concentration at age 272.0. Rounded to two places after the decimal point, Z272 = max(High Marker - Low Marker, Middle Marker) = 5.05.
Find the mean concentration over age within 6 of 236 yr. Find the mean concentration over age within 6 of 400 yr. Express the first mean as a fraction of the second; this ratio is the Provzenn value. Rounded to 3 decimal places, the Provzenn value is 1.027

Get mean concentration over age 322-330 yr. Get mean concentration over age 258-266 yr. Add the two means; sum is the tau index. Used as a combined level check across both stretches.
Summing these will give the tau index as 9.8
